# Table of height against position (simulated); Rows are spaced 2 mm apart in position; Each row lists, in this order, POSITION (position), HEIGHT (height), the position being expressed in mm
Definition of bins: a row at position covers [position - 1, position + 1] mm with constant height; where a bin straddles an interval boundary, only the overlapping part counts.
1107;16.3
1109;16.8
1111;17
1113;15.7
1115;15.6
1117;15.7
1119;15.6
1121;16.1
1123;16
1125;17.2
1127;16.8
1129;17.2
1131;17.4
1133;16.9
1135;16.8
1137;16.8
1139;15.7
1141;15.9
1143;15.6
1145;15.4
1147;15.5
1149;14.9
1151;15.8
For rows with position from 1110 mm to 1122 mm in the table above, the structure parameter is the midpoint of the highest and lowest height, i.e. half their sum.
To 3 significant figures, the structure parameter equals 16.3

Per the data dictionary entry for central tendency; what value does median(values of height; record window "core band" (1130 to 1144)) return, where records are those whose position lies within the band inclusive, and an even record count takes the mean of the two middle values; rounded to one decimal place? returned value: 16.8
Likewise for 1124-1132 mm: 17.2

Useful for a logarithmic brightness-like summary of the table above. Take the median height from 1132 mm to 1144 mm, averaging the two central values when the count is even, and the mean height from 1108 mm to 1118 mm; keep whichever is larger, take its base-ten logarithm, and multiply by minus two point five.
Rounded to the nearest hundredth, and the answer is -3.03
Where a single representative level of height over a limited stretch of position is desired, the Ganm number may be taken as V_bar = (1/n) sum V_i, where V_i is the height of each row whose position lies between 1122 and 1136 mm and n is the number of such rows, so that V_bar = 16.9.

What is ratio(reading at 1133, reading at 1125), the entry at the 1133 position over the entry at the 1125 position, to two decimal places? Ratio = 0.98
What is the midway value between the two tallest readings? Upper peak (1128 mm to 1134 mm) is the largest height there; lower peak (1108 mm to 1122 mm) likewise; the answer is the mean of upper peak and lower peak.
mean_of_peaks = 17.2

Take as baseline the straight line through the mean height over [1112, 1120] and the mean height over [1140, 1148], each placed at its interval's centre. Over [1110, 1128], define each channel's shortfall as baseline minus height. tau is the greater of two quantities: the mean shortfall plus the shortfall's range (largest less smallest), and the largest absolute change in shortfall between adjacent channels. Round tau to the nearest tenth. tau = 1.3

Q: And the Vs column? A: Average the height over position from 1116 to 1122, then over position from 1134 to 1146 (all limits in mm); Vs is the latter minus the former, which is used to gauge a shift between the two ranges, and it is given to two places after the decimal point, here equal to 0.23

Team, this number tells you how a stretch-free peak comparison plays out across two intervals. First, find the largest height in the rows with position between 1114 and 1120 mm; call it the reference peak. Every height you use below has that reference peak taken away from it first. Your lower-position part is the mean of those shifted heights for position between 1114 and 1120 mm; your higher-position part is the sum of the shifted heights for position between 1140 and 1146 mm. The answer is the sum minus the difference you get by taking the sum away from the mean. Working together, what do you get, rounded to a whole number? 0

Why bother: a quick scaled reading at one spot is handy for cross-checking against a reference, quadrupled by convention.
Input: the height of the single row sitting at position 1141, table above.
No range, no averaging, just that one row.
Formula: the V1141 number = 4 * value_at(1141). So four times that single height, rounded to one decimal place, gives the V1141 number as 63.6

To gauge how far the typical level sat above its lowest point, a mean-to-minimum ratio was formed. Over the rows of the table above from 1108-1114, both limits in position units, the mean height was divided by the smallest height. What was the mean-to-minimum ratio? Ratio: 1.051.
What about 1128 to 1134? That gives 1.016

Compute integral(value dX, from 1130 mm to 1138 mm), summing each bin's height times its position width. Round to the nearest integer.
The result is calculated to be 136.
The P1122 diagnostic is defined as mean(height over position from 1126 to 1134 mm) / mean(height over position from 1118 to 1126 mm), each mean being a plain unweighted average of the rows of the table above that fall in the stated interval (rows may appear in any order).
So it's 1.052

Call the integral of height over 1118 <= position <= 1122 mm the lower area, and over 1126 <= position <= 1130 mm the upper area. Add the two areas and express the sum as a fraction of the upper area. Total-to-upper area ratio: 1.93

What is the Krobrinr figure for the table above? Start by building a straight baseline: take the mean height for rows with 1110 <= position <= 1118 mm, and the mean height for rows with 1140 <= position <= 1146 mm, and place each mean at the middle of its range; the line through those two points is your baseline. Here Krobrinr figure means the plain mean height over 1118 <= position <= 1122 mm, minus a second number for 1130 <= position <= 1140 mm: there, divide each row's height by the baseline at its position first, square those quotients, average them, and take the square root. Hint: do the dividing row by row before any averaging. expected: 14.8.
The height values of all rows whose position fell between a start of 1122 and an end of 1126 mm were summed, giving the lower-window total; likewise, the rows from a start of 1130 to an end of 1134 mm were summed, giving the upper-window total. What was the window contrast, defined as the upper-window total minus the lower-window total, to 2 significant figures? 1.1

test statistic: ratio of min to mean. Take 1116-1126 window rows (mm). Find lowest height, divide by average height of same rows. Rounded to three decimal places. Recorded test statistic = 0.968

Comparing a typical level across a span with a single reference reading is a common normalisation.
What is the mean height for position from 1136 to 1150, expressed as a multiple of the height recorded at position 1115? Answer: 1.01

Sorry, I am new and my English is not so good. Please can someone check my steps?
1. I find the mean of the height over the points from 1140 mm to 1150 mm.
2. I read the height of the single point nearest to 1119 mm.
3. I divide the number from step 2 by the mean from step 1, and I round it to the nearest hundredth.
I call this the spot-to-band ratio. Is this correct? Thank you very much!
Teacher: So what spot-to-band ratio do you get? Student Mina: 1.01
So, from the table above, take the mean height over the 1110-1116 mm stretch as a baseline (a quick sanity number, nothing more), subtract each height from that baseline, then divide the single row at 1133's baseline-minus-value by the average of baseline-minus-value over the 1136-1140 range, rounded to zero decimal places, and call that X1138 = 5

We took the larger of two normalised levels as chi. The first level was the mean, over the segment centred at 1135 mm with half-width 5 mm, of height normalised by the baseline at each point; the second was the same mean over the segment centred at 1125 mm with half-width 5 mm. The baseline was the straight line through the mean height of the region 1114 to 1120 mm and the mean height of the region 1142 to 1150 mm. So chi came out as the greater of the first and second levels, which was 1.082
